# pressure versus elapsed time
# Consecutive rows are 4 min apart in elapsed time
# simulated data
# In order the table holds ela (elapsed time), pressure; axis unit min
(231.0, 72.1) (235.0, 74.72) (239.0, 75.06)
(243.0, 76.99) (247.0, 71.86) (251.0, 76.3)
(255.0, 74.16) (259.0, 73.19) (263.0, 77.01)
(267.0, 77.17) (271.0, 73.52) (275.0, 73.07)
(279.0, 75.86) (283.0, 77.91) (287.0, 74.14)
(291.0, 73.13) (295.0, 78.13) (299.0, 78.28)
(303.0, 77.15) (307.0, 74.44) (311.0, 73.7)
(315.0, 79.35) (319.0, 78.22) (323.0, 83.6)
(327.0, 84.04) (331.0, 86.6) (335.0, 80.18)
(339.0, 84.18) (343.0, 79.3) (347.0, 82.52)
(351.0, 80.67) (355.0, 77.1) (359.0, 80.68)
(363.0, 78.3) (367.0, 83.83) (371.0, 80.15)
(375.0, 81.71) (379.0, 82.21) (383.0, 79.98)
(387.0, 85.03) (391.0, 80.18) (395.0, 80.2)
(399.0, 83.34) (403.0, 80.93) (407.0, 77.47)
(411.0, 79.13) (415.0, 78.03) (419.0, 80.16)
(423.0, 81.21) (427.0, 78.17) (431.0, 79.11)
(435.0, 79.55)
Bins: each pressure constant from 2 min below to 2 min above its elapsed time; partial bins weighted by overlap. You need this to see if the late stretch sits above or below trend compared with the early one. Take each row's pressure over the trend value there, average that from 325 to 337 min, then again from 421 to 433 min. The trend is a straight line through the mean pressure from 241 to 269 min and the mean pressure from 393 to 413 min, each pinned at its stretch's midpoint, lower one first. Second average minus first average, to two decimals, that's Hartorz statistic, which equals -0.09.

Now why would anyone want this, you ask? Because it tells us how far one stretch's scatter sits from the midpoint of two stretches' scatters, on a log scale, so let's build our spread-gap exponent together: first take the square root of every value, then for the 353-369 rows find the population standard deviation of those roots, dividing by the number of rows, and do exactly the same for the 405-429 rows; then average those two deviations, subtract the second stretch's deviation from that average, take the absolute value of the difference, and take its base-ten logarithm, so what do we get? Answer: -1.46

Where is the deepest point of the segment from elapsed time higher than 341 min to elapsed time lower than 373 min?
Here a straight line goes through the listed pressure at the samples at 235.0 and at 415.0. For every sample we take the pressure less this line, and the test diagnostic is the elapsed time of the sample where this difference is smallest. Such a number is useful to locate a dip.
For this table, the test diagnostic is 355.0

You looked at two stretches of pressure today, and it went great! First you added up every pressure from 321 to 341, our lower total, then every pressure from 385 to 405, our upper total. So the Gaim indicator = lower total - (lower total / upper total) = 418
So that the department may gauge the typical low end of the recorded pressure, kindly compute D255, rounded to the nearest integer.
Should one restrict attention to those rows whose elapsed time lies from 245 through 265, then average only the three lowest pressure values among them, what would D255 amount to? 73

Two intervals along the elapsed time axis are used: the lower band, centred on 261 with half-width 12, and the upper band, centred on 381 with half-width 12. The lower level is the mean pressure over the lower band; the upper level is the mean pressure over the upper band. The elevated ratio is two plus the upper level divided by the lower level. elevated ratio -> 3.08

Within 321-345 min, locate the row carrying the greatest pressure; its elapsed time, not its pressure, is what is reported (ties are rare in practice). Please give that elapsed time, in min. 331.0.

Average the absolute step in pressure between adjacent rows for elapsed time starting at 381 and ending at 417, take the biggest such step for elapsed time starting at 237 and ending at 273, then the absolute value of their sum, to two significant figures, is 7.8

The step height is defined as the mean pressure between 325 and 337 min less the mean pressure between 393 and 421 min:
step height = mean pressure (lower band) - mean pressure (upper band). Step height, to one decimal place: 3.7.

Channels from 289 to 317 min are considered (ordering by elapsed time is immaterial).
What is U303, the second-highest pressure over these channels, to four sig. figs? 78.28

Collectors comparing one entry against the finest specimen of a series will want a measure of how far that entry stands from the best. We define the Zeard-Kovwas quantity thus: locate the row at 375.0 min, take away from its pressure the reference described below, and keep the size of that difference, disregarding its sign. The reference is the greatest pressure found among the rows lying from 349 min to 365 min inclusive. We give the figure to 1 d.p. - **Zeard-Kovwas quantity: 1.0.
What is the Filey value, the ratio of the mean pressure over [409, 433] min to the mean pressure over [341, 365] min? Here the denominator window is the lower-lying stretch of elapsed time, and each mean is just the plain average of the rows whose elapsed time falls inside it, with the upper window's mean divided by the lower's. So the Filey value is 0.99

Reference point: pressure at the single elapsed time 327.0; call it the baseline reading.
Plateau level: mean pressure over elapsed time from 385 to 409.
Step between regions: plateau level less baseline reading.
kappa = -3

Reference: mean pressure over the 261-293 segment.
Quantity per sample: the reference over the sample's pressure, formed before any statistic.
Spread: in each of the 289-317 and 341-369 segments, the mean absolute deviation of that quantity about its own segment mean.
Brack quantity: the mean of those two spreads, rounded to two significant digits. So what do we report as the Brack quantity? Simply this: 0.025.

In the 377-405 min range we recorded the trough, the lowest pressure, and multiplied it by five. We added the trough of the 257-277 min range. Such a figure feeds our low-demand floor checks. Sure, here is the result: 473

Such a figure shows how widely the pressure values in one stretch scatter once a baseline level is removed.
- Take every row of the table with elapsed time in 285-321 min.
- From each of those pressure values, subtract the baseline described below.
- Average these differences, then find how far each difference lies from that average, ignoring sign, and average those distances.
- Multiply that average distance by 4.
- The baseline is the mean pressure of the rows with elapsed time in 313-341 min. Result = 8.6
